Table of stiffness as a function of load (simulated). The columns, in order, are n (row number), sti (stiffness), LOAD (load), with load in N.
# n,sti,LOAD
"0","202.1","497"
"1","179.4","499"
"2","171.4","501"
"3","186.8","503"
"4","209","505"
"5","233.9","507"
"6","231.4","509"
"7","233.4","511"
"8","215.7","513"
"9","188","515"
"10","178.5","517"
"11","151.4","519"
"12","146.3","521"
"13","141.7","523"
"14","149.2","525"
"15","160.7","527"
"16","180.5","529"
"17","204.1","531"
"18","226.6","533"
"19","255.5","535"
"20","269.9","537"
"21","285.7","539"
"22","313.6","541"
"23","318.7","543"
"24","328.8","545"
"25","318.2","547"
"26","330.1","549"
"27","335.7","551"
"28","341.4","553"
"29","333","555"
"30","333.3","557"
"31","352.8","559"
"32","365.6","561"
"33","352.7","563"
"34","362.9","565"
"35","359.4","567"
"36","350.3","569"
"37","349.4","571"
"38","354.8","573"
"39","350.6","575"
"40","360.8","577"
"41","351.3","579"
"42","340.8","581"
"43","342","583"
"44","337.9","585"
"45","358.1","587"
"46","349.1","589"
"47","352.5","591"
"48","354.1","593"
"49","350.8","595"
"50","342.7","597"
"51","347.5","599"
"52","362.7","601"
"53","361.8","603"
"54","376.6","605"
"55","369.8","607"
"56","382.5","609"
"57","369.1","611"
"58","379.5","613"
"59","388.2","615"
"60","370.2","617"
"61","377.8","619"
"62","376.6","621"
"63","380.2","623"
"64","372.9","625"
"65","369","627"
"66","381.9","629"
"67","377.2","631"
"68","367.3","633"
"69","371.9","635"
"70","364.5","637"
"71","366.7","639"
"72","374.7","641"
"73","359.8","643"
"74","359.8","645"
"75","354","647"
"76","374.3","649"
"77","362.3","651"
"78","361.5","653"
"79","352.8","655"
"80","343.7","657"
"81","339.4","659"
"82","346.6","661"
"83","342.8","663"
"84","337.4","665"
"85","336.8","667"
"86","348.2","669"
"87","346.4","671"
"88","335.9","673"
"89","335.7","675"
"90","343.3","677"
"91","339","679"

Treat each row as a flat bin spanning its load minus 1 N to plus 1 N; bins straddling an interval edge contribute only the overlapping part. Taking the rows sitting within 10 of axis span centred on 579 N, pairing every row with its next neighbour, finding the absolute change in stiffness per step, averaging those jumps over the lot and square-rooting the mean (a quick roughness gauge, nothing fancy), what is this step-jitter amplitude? 2.80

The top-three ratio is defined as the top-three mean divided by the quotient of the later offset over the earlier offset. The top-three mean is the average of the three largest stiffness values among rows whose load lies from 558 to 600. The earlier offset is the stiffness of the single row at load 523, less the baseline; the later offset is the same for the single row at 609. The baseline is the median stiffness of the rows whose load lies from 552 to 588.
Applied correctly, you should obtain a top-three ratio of -2408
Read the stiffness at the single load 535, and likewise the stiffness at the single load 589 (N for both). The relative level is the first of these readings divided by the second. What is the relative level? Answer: 0.7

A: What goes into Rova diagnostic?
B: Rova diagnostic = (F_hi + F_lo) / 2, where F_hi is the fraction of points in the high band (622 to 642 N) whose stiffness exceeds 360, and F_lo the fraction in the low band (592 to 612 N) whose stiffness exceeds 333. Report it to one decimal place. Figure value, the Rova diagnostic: 1.0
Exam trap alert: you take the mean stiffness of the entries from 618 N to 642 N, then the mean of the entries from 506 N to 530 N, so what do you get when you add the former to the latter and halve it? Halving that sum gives 279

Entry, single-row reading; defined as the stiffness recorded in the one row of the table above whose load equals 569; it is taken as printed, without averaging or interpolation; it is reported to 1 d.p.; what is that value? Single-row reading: 350.3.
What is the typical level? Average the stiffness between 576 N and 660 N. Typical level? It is 363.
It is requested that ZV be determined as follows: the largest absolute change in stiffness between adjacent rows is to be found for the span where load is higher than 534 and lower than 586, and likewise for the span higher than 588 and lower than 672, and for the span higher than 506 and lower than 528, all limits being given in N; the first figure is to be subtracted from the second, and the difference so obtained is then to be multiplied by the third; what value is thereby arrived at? -211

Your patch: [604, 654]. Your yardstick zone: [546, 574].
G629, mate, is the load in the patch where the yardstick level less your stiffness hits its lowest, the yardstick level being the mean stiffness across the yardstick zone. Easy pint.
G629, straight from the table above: 615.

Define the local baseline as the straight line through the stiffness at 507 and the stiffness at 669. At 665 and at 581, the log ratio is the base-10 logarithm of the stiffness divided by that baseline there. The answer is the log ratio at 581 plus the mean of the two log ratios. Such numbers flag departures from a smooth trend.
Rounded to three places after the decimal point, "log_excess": 0.109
